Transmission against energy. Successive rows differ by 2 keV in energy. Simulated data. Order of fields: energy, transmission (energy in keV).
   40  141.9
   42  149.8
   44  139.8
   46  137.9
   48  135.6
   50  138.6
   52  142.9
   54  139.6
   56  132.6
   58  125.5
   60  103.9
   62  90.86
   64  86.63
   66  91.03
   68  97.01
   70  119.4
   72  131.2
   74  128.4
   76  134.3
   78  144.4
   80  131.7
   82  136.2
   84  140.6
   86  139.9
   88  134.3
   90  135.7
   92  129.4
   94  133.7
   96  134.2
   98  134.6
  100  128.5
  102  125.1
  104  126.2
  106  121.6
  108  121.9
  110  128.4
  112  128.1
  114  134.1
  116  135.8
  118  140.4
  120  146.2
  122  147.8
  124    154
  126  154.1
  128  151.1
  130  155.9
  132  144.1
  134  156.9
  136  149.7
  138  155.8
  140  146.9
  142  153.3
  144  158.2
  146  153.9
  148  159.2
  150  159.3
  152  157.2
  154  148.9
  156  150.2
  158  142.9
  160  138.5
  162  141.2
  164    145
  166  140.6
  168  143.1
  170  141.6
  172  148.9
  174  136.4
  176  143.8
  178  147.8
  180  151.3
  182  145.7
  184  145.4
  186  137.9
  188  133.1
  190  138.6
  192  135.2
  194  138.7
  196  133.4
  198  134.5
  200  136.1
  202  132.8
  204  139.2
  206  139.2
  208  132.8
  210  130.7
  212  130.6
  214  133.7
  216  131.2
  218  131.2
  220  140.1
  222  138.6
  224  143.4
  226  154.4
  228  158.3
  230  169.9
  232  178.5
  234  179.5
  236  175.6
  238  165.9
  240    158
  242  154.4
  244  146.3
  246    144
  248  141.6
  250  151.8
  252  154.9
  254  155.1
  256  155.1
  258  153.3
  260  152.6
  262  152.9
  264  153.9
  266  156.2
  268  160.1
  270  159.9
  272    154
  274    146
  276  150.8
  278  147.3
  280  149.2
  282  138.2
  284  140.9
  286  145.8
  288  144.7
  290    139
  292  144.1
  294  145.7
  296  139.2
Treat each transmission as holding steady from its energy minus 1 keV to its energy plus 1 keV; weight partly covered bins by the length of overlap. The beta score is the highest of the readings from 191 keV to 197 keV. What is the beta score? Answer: 138.7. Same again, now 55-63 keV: 132.6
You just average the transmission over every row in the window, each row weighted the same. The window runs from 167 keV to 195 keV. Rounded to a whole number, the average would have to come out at 142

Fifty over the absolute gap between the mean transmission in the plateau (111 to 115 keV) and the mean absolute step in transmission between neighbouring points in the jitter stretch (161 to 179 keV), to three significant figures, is 0.398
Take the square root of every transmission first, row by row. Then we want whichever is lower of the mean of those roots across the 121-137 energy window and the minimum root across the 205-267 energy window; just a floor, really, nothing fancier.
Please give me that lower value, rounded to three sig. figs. 11.4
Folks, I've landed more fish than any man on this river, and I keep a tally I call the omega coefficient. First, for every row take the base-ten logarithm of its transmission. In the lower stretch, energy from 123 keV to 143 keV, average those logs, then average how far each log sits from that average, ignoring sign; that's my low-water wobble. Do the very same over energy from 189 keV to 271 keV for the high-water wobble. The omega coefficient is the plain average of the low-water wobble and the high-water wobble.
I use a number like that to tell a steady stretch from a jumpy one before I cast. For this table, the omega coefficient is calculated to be 0.022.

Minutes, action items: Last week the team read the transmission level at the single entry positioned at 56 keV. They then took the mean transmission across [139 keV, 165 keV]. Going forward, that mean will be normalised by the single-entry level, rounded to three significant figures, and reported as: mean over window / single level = 1.13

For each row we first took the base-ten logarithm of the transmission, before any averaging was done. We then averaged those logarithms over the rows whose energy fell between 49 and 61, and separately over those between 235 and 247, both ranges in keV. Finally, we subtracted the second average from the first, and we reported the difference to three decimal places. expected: -0.083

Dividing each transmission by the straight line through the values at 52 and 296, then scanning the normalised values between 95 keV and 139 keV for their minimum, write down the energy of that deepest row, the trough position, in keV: 106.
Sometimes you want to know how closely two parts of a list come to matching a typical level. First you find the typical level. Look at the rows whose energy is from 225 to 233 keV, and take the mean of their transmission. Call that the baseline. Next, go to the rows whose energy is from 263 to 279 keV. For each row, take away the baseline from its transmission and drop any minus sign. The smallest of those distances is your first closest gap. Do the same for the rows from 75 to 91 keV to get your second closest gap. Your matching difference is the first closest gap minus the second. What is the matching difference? -16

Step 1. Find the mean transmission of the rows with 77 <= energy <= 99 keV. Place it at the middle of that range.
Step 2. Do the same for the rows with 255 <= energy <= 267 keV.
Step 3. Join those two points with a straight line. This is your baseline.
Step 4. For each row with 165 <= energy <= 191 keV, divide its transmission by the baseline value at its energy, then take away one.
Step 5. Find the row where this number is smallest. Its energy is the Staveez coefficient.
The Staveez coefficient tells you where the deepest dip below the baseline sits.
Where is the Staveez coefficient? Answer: 188 keV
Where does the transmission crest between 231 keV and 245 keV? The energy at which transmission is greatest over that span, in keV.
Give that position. 234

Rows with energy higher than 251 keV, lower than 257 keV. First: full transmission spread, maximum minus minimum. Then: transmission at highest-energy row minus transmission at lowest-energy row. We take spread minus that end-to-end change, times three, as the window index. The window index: 0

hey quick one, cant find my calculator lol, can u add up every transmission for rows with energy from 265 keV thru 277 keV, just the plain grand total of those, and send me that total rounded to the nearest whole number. 927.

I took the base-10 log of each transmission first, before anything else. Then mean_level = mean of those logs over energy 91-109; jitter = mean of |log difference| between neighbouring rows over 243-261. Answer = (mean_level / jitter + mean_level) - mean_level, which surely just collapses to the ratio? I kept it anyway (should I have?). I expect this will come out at 277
